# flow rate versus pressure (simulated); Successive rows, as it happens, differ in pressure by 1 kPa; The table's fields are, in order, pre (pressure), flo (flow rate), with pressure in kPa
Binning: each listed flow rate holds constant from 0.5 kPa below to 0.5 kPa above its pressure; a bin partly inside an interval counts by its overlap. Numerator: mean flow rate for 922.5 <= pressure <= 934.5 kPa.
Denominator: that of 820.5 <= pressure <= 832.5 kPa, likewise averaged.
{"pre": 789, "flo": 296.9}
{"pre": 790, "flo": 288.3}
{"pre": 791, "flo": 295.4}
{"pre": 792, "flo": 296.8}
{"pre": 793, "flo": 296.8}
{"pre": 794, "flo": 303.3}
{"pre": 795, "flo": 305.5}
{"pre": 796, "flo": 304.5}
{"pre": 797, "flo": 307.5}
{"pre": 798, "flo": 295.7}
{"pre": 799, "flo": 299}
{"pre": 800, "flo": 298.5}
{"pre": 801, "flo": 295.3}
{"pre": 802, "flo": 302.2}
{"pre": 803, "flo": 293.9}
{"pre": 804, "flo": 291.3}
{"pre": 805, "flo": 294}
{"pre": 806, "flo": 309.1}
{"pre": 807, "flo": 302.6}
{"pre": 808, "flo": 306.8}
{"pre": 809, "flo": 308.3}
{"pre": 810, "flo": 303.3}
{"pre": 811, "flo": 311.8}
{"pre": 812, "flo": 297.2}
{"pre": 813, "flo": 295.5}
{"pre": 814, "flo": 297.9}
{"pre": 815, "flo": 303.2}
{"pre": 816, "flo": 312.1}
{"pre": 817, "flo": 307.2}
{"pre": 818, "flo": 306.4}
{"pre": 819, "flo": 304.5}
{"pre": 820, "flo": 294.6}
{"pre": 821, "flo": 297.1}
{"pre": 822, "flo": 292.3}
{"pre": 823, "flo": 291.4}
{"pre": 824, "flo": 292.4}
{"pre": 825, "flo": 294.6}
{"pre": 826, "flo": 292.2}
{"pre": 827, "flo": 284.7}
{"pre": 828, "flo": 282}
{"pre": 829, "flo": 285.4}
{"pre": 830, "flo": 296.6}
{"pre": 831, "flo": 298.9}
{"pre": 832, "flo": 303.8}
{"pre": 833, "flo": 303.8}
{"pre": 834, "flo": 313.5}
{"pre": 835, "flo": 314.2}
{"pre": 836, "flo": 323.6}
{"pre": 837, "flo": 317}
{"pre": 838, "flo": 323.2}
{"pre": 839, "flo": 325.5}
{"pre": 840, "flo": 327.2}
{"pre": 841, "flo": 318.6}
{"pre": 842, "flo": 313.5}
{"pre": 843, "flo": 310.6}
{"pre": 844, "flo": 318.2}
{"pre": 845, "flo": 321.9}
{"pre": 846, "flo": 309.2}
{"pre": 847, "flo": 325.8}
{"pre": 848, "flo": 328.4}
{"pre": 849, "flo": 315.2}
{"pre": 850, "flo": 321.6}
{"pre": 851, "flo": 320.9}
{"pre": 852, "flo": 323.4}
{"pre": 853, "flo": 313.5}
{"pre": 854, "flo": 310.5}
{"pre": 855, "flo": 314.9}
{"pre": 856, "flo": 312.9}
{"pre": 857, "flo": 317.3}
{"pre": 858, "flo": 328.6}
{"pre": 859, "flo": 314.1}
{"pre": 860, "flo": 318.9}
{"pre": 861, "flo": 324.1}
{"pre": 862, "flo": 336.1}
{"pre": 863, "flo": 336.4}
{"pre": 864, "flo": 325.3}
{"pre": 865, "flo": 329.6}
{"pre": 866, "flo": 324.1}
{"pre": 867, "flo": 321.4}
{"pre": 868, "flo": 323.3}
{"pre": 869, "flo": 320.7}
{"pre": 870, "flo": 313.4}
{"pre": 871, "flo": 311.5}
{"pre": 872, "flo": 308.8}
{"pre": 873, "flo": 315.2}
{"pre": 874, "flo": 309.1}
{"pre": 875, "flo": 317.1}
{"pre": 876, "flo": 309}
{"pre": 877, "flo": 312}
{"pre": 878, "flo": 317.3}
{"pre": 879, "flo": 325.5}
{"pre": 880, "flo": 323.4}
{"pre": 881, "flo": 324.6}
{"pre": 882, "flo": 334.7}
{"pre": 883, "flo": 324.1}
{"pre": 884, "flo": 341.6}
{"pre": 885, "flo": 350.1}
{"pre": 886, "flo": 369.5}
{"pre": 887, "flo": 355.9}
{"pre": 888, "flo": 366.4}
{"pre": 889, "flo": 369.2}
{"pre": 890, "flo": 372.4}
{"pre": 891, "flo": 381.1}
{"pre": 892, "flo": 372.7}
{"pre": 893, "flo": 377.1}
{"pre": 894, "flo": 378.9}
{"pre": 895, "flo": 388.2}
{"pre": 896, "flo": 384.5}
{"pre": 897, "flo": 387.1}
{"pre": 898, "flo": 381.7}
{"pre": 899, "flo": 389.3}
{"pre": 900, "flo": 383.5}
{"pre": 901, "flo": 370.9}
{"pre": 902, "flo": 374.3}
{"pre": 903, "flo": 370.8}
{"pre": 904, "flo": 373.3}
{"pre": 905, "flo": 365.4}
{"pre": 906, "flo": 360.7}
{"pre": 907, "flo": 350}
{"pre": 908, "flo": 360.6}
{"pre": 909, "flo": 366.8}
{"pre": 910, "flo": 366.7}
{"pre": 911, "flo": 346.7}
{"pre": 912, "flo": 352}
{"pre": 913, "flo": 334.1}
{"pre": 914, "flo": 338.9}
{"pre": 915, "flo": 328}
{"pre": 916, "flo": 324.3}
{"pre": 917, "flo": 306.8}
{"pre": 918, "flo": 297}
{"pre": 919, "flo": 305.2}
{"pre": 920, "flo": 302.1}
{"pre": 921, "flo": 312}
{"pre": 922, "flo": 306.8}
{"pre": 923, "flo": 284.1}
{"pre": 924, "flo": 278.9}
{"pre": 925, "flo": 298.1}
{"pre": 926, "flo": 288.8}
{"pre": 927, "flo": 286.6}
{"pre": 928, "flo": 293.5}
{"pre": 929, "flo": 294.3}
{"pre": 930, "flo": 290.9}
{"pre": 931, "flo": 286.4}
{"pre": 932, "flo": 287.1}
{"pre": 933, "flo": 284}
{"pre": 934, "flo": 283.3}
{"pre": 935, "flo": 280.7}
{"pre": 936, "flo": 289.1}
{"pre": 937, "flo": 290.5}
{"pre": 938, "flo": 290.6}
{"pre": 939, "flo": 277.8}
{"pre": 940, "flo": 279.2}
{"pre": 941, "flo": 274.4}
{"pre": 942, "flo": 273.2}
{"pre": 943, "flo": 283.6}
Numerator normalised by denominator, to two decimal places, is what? 0.98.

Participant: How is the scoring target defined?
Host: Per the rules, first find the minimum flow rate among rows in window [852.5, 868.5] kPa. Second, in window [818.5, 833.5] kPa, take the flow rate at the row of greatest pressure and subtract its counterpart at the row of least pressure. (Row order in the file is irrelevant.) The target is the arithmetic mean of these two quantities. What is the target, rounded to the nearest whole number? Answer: 155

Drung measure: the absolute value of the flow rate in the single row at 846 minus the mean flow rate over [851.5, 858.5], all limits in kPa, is 8.1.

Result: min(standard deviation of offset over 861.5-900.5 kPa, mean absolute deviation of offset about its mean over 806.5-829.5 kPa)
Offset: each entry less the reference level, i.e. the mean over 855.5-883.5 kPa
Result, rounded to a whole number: 7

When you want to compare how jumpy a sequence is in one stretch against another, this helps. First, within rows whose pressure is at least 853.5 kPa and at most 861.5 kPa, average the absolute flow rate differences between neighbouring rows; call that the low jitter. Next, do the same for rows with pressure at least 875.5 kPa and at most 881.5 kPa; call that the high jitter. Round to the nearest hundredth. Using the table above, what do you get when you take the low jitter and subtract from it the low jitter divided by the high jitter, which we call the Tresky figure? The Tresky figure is 4.98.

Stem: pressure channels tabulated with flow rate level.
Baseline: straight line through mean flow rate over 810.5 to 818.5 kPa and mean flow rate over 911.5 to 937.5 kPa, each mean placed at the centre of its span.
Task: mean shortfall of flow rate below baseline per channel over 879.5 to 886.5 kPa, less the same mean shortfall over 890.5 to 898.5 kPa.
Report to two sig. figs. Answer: 43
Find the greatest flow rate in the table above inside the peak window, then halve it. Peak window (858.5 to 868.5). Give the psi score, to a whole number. 168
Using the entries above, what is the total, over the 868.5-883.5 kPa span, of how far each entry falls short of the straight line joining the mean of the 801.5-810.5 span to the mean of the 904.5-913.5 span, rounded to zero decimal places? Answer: 309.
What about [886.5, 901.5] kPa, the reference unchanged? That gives -440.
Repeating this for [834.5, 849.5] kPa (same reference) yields 13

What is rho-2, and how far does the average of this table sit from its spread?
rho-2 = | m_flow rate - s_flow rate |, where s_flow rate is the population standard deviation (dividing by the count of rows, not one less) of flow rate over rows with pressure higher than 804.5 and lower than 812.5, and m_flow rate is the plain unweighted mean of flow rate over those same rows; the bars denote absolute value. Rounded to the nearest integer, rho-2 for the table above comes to 298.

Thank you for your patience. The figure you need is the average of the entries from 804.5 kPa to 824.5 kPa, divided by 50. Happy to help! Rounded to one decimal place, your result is 6.0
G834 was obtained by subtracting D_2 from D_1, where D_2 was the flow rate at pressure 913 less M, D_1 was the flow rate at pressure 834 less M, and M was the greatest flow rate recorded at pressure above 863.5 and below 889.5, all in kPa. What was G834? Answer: -21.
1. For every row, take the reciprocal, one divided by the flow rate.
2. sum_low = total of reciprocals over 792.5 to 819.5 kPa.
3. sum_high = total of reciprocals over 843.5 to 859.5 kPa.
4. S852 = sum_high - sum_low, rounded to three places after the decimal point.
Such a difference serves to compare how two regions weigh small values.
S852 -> -0.039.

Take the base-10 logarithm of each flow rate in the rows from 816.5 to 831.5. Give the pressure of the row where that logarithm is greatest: 817 kPa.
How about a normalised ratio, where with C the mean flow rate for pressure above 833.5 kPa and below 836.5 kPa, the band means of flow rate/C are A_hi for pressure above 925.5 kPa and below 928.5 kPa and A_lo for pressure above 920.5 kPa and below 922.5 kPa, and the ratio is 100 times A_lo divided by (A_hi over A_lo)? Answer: 104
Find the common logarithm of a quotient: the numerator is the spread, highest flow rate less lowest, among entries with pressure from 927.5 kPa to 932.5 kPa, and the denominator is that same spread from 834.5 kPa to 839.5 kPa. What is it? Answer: -0.16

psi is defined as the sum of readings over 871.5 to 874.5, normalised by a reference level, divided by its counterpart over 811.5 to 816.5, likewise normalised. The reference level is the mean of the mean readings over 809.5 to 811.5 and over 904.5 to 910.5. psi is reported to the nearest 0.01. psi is 0.62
